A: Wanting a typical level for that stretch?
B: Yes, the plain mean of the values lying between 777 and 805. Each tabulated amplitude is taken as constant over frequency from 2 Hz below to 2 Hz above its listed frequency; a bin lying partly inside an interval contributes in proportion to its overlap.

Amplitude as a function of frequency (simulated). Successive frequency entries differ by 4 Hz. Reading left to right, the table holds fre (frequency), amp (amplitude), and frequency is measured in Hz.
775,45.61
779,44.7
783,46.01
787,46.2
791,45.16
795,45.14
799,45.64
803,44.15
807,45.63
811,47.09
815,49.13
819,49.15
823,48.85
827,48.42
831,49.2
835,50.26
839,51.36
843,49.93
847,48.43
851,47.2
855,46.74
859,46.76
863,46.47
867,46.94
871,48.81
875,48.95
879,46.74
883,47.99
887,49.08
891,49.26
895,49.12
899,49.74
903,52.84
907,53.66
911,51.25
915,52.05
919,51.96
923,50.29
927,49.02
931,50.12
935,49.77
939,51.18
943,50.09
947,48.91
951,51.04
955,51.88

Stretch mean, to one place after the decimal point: 45.3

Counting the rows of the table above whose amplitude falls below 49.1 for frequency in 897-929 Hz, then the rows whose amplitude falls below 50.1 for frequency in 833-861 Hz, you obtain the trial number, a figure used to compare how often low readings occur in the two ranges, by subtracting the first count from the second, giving 4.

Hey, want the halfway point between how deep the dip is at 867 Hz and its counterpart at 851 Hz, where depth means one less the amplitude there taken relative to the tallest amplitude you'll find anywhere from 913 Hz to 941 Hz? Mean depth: 0.10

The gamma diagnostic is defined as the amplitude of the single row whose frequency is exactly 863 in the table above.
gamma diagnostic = 46.47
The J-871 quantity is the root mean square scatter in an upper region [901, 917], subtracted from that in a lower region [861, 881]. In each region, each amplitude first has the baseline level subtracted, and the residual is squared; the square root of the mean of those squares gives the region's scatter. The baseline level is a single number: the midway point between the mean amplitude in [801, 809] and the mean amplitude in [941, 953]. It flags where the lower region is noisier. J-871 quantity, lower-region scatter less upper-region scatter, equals -4.0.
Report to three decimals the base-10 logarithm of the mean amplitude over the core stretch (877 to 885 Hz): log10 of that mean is 1.675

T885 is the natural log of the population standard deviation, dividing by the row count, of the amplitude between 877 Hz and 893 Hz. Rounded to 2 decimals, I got 0.01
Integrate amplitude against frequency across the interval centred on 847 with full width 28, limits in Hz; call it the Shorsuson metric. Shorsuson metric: 1363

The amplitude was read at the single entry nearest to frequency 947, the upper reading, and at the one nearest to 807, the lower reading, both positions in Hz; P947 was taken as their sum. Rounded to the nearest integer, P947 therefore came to 95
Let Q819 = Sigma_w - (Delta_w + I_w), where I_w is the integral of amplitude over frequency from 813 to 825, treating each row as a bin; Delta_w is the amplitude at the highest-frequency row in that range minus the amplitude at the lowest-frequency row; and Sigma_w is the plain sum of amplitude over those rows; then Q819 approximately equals -441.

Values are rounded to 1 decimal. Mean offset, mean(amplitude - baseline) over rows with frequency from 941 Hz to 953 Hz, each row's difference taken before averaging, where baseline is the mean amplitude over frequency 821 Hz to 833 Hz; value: 1.2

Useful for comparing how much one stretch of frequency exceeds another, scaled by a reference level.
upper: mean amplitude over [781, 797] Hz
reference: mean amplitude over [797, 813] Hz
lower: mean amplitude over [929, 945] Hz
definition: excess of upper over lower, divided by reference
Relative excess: -0.102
